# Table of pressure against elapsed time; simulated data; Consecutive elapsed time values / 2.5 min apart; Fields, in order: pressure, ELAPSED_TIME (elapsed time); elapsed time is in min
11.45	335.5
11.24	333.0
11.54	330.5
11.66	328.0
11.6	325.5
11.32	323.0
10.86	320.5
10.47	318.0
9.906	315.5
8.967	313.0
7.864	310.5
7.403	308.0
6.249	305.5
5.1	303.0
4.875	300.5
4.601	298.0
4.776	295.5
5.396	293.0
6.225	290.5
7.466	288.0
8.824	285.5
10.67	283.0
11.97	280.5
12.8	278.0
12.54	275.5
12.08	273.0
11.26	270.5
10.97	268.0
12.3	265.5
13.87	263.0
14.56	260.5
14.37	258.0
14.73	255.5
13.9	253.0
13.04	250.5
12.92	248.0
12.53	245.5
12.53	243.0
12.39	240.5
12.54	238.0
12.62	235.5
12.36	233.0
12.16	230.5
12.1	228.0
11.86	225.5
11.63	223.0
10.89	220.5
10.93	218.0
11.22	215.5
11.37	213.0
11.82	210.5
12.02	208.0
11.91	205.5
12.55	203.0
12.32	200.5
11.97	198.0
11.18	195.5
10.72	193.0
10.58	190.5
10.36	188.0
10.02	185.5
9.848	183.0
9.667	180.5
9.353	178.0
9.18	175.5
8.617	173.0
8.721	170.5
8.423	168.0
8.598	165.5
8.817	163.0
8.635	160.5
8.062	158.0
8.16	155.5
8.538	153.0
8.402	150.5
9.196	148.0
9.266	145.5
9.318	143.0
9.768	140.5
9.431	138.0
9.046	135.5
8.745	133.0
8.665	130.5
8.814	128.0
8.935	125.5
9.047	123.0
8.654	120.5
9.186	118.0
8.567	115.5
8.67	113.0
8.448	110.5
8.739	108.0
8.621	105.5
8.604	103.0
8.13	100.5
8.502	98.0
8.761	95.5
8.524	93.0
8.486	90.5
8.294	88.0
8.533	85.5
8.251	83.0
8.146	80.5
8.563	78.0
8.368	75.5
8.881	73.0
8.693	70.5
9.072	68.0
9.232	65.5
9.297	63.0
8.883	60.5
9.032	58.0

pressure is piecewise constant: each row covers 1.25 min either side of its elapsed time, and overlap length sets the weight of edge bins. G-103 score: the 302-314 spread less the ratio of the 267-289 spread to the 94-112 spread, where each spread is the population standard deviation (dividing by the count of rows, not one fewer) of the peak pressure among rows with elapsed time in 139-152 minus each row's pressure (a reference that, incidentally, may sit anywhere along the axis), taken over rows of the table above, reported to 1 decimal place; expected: -7.1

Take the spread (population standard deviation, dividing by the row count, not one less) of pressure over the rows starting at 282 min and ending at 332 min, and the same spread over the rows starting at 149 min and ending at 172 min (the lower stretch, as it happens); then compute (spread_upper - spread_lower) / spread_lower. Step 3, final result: 9.8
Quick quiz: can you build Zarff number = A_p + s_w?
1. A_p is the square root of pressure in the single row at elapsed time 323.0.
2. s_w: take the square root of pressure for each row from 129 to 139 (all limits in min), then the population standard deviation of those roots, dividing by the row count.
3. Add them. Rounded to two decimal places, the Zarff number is 3.41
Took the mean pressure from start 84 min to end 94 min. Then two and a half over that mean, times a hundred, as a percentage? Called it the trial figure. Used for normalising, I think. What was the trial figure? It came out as 30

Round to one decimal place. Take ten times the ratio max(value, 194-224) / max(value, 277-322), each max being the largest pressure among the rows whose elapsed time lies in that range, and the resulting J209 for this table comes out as 9.8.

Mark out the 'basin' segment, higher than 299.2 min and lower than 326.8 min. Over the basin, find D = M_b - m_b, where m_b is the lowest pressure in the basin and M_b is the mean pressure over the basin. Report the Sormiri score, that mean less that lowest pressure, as 3.7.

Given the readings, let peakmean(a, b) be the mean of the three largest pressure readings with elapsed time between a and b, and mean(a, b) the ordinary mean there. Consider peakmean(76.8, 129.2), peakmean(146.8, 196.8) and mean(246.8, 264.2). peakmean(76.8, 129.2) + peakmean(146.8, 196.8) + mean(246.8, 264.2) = 34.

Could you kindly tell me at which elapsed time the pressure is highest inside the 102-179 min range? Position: 140.5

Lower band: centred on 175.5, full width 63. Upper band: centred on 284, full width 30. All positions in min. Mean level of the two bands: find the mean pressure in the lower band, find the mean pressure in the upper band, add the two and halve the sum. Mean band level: 9.4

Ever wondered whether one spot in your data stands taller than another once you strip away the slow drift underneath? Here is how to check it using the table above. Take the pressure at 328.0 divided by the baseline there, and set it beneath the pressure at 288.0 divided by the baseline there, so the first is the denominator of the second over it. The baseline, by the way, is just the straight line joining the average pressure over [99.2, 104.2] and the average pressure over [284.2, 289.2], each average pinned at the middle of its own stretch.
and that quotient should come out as 0.637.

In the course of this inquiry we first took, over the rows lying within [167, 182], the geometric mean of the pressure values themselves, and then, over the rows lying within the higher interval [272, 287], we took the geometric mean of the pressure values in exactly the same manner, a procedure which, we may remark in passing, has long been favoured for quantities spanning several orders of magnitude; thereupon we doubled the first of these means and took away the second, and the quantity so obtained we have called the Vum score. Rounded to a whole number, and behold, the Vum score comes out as 7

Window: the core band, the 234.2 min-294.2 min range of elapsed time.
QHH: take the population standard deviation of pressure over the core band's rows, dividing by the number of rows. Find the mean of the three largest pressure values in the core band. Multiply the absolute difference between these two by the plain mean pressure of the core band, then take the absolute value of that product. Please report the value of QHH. 143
